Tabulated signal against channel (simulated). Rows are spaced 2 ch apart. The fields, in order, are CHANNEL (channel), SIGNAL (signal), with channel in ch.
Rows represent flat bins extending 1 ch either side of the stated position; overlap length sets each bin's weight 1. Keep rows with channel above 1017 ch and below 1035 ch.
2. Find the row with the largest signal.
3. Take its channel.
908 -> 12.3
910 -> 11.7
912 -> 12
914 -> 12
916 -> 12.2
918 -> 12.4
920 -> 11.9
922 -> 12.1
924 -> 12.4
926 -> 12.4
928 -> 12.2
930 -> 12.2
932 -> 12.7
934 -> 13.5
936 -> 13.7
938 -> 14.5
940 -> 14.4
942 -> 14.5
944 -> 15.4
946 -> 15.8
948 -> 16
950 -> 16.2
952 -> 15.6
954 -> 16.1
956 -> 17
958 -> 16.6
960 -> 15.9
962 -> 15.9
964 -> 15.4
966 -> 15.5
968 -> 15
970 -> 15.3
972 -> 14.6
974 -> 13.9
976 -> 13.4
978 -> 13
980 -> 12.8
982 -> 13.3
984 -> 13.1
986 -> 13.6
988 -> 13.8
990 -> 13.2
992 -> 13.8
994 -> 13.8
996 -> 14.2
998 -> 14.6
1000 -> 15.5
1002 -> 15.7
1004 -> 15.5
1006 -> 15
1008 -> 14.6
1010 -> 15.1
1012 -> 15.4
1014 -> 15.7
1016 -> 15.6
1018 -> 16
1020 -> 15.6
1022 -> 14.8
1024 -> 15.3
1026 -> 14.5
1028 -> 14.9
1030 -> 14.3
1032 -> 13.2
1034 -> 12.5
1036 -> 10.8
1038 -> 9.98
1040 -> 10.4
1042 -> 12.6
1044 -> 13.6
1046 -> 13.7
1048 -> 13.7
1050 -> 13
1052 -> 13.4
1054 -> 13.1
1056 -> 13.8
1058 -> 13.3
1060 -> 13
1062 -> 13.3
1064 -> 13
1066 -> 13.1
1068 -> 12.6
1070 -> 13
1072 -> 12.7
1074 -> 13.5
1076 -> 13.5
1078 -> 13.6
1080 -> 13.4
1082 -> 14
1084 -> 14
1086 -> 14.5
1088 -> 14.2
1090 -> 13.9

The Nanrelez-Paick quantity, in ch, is 1018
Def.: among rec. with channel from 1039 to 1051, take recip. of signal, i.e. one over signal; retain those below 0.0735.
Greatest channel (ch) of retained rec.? 1048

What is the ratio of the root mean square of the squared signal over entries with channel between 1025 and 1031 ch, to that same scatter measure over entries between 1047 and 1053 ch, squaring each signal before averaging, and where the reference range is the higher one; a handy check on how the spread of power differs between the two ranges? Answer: 1.2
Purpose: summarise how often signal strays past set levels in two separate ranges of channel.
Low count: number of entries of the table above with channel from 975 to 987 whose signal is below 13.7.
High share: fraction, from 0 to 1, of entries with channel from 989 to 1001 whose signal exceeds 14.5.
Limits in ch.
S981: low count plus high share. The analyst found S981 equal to 6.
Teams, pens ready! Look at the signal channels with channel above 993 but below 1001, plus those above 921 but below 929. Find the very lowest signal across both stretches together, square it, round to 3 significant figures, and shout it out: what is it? 146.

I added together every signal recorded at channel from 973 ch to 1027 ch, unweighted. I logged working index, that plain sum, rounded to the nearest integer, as 391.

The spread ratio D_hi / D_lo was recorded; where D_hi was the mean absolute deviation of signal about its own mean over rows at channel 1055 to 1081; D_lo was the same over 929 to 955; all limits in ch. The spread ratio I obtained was 0.3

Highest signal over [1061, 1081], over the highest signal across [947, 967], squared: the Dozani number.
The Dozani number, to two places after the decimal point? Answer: 0.64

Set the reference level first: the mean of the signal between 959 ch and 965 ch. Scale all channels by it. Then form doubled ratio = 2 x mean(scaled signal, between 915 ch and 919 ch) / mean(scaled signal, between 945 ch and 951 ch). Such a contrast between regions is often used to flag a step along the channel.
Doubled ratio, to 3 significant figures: 1.54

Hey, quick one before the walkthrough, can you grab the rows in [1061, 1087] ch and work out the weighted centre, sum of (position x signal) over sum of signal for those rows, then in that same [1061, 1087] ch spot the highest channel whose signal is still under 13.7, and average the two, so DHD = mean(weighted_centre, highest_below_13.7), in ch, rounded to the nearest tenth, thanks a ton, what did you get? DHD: 1077.1 ch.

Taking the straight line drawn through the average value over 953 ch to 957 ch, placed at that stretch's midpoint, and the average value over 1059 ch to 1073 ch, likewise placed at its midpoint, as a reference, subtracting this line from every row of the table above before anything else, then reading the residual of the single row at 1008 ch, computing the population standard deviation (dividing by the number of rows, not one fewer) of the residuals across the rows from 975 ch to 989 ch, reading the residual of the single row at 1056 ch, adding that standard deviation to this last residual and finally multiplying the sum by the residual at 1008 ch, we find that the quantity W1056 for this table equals -0.2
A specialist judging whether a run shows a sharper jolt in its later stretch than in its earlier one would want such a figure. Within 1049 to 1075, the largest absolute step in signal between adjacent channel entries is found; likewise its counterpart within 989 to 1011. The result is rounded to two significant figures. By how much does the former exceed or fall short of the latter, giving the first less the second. -0.10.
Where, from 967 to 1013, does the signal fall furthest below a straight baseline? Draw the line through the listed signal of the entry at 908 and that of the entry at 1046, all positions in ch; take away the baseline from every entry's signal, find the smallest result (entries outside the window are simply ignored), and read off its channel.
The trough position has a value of 980 ch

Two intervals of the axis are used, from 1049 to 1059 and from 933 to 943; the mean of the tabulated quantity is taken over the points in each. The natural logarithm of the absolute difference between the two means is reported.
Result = -0.22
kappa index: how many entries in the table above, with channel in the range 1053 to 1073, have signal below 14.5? 10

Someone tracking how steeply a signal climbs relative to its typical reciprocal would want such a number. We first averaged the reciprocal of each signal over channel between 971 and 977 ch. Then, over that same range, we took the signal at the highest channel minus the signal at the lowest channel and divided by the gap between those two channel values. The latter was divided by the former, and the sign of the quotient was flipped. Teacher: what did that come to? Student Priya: 4.2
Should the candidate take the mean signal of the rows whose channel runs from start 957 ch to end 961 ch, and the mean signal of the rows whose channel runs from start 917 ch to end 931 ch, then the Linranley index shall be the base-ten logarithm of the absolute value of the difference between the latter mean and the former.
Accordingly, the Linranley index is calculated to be 0.6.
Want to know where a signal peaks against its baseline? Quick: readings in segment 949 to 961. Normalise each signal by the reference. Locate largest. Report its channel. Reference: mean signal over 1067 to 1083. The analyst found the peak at 956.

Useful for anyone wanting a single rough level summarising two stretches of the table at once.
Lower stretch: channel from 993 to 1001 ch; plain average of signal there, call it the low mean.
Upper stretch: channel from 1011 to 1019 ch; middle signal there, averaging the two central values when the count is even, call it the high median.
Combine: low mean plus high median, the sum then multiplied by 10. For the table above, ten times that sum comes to 302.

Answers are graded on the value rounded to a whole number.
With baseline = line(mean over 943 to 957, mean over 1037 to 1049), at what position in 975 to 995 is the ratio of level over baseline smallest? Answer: 980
